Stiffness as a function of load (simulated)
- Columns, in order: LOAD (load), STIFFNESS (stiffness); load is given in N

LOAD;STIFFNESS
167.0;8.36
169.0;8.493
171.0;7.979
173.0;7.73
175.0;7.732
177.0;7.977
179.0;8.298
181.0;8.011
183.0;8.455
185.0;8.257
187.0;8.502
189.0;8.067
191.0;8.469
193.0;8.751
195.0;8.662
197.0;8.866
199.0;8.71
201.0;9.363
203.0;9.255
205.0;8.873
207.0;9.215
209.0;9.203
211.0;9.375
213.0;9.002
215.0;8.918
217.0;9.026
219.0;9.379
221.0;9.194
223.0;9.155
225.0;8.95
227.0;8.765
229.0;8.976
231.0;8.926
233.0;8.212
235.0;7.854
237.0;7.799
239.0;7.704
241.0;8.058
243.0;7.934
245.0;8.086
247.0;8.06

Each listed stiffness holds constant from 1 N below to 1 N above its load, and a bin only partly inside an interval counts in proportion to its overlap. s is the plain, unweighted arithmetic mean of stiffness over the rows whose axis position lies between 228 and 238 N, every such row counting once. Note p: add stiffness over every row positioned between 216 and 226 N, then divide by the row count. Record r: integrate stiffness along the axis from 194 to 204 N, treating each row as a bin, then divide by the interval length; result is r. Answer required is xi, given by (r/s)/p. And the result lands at 0.117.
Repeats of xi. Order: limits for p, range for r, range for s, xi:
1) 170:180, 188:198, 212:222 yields 0.118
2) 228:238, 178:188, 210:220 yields 0.109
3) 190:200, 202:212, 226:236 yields 0.124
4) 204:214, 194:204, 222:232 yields 0.110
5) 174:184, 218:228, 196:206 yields 0.125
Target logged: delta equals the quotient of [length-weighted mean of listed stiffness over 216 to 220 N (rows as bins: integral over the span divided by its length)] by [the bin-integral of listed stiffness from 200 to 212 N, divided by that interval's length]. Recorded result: 1.00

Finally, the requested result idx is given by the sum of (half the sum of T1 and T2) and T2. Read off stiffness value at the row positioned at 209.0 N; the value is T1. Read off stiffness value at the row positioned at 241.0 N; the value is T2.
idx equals 16.7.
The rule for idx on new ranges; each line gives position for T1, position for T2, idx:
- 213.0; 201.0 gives 18.5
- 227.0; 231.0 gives 17.8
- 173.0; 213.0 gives 17.4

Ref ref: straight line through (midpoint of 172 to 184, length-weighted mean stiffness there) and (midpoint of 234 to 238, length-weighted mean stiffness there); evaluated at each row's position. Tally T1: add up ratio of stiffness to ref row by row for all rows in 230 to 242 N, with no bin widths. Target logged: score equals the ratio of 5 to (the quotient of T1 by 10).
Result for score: 8.1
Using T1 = 6.2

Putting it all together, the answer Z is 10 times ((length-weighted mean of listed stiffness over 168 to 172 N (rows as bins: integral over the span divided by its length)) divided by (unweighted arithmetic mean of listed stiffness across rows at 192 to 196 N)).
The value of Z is 9.5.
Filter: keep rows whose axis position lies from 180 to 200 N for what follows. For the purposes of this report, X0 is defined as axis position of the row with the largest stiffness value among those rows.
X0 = 197.0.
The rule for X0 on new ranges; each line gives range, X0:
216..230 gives 219.0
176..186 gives 183.0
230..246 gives 231.0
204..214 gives 211.0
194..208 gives 201.0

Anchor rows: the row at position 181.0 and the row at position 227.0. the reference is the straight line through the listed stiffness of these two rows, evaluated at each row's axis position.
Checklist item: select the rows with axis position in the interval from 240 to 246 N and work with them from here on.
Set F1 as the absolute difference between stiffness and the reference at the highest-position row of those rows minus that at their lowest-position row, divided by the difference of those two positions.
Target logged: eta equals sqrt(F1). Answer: 0.10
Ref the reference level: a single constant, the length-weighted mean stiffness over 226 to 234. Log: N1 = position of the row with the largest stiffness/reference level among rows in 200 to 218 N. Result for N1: 211.0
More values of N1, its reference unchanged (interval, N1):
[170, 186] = 183.0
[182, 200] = 197.0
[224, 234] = 229.0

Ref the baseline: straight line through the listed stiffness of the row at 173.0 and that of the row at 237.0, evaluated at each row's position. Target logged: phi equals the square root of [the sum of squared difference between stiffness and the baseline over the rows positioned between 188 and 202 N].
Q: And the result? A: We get 2.7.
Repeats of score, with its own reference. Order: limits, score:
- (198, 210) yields 7.3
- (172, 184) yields 8.3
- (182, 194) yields 7.9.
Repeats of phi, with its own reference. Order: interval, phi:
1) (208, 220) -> 3.4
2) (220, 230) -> 2.8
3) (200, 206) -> 2.5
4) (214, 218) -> 1.7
